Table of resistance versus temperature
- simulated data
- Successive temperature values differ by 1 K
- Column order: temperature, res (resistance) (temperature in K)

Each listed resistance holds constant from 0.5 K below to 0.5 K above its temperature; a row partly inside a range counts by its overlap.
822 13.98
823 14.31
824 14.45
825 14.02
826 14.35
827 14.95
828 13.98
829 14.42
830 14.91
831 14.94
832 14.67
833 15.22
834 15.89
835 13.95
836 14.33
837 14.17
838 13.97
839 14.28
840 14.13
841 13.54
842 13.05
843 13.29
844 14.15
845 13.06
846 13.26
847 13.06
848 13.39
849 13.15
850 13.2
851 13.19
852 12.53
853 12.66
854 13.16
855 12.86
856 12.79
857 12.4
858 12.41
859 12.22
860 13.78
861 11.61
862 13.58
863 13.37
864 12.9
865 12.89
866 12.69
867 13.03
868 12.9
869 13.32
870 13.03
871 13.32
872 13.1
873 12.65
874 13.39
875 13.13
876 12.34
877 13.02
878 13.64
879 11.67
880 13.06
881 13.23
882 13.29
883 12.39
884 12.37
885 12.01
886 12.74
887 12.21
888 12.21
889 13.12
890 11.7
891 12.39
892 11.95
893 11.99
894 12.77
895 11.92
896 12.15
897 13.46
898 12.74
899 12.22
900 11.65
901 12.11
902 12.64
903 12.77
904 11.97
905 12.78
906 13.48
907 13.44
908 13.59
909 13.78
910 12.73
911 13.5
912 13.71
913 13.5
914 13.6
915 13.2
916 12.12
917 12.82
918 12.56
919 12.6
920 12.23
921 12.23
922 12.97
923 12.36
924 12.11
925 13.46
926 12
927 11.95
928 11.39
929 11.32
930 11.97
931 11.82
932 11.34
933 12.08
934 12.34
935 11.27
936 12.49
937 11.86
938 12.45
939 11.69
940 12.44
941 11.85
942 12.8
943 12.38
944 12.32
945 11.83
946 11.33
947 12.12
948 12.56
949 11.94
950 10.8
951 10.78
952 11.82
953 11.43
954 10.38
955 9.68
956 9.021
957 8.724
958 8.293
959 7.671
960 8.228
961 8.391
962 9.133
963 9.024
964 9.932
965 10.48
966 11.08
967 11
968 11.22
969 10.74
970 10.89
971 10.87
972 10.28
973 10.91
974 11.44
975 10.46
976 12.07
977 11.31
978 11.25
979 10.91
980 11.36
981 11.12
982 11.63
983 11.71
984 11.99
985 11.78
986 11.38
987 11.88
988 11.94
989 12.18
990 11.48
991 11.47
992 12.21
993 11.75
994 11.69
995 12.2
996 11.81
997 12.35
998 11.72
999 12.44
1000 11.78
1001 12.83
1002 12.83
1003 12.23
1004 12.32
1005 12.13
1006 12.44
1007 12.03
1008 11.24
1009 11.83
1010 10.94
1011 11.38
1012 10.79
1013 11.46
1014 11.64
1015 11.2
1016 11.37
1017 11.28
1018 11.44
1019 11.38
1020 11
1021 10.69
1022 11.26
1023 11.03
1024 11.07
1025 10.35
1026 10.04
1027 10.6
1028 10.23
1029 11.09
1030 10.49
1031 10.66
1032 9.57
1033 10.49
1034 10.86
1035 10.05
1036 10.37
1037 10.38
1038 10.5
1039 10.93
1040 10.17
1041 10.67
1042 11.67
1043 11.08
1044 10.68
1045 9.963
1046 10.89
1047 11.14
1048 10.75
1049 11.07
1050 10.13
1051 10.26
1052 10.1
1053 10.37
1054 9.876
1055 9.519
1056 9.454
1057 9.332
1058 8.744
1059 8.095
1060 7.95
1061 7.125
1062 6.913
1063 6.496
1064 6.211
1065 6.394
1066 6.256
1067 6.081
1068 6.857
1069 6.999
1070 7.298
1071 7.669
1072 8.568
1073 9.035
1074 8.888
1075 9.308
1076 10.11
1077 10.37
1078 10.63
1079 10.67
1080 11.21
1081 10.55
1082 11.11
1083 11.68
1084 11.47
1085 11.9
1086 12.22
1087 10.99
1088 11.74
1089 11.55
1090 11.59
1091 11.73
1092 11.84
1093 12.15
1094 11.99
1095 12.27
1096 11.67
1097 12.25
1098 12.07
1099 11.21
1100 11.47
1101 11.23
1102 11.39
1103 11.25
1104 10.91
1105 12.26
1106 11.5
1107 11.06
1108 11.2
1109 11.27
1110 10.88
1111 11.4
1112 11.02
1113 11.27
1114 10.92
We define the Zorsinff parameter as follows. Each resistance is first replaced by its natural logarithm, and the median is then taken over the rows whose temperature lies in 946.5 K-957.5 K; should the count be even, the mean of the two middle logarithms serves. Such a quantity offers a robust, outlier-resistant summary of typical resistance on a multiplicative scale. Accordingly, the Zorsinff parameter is 2.38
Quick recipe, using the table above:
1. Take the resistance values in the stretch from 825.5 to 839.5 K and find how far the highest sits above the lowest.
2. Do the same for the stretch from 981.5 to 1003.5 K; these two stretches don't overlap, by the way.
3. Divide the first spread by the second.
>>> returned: 1.3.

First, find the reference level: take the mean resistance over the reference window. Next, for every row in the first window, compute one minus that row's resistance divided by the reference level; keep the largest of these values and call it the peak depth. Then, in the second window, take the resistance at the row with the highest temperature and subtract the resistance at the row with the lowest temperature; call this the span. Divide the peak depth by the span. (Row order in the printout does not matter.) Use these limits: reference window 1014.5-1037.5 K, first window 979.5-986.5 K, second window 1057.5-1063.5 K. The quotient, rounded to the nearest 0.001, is 0.016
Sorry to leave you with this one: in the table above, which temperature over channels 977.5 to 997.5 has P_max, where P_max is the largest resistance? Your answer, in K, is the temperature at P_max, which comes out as 997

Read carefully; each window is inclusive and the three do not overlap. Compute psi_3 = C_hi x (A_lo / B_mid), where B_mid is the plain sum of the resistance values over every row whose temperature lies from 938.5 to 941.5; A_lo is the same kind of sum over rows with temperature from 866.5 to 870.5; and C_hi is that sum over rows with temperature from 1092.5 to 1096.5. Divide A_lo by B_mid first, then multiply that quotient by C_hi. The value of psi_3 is 70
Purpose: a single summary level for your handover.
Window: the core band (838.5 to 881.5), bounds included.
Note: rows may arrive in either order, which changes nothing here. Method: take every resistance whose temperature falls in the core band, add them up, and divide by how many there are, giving 13.1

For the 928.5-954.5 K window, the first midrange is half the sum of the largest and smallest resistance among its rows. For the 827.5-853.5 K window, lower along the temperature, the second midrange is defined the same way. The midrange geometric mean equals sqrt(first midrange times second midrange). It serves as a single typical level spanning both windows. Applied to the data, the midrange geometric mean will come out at 12.8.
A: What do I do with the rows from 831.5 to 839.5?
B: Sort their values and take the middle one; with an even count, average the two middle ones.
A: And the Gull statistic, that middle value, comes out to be 14.3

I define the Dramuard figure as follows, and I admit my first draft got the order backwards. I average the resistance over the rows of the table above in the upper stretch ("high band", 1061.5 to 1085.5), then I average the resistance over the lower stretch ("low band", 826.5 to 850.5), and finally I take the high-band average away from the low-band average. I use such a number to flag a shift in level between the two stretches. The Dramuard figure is 5.2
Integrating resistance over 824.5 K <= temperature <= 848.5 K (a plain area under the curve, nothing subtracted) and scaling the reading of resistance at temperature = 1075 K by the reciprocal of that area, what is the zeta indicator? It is 0.027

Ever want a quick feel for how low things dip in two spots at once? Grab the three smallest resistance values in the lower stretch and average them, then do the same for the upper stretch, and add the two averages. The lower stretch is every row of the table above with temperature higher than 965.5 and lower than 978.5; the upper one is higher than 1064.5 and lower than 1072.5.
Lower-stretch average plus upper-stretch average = 16.7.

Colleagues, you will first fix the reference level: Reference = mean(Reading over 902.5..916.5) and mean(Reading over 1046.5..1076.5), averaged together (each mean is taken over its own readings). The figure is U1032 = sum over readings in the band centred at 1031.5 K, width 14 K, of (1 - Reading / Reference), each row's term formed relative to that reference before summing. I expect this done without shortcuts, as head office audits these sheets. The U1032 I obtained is 0.6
